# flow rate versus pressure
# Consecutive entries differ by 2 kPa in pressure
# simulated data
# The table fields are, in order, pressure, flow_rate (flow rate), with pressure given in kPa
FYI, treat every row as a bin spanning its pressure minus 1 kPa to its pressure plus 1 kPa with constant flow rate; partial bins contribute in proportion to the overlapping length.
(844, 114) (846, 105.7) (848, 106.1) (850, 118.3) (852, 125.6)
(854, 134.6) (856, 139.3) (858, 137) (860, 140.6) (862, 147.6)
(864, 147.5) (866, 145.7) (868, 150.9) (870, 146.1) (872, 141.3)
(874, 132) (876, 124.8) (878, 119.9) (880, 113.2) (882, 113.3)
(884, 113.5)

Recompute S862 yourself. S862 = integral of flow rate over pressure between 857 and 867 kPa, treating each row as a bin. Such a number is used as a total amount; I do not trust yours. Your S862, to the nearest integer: 1437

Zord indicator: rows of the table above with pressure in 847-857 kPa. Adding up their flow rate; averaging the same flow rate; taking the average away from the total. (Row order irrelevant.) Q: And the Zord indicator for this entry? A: 499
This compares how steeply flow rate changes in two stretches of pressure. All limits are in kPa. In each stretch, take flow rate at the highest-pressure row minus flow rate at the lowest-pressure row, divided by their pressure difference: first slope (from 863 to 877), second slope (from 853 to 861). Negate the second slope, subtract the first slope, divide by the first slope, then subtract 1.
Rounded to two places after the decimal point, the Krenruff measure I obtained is -1.47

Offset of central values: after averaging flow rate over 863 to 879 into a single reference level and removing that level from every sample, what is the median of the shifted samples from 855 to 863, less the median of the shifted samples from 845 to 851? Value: 34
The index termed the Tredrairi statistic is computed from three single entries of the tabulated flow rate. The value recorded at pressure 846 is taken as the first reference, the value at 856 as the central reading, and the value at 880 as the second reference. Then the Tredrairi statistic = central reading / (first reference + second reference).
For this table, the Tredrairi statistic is 0.64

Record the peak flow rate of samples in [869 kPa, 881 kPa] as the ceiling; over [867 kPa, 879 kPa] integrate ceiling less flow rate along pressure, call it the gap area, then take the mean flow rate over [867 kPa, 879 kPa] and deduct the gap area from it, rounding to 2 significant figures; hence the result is 13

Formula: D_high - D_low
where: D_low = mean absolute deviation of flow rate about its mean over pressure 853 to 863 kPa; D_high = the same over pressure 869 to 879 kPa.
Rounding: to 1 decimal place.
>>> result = 5.3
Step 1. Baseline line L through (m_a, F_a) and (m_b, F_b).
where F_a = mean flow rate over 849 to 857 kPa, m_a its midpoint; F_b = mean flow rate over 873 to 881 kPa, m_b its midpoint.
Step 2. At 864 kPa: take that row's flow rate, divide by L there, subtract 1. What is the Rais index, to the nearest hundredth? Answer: 0.17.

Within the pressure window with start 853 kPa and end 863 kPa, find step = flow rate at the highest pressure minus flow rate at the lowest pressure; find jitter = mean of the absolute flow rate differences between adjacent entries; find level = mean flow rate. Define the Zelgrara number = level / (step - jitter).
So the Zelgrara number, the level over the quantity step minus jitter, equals 16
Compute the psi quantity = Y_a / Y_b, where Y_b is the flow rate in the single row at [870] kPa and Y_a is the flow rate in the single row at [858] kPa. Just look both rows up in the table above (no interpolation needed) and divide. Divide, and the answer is 0.94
